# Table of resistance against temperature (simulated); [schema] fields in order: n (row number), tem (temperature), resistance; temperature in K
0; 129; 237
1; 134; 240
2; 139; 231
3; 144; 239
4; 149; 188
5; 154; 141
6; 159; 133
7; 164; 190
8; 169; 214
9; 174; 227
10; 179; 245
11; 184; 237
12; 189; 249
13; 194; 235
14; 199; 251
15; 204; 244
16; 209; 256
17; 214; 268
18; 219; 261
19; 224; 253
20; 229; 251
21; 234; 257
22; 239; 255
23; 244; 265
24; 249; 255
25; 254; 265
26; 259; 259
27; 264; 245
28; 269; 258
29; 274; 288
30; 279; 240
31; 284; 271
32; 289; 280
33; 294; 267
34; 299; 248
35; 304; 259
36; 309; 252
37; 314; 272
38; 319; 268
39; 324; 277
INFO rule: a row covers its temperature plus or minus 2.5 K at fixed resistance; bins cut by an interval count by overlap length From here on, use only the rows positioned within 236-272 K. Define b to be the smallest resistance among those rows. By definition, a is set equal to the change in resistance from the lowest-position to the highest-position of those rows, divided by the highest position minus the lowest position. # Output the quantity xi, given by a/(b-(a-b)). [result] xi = 0.0002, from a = 0.1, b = 245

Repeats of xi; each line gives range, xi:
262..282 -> -0.0007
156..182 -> 0.0215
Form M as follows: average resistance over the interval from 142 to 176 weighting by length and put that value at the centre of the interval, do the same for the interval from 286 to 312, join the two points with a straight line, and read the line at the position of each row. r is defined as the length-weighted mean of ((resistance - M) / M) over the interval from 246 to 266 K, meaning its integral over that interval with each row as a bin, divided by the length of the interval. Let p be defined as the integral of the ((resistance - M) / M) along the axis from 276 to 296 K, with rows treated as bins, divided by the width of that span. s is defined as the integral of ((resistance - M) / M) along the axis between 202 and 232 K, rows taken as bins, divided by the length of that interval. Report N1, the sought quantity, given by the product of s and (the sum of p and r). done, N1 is 0.019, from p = 0.04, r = 0.07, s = 0.17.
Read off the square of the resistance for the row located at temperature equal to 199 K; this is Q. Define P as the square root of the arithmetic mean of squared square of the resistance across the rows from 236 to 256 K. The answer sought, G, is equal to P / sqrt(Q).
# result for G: 270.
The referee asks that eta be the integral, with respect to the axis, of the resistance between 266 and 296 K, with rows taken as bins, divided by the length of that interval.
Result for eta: 267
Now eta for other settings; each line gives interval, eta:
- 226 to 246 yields 257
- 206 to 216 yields 261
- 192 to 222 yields 253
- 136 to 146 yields 235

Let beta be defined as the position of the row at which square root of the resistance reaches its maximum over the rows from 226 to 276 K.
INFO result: 274 K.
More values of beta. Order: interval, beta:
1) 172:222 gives 214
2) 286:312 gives 289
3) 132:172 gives 134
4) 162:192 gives 189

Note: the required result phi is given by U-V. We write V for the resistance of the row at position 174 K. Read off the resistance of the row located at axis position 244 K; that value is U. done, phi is 38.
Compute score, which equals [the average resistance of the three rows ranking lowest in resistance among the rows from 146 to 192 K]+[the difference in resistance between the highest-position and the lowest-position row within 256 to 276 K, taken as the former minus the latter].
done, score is 183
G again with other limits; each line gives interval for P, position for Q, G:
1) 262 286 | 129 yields 290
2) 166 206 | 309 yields 226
